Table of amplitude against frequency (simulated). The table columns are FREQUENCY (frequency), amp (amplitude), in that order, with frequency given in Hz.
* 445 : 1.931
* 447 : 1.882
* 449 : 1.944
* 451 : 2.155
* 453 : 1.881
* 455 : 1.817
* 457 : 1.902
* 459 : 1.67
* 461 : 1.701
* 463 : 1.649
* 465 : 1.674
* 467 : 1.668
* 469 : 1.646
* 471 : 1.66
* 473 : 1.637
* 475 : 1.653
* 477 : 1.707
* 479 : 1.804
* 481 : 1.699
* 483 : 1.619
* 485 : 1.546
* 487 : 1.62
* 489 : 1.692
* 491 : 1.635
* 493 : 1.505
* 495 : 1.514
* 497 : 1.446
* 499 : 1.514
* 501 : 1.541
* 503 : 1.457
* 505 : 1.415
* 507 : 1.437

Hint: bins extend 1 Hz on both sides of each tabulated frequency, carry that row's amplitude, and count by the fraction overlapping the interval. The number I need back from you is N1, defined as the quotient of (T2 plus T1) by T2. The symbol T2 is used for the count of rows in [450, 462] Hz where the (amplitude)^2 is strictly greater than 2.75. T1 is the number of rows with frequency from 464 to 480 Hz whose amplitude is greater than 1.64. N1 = 2.2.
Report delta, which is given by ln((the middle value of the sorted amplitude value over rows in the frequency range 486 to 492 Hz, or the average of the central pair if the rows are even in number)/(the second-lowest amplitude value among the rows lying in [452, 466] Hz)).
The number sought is -0.02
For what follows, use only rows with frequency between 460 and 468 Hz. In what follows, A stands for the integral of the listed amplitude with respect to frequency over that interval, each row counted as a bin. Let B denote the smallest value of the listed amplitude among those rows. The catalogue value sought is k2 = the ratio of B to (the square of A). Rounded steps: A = 13.4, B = 1.649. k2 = 0.0092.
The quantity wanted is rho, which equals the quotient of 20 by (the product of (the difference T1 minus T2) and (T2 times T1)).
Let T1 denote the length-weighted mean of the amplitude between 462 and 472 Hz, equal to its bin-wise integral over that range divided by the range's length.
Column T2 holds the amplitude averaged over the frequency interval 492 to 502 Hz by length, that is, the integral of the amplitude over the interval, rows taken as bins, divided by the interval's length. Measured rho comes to 52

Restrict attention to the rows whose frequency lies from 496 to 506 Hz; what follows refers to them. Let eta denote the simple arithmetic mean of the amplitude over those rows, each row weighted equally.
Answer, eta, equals 1.47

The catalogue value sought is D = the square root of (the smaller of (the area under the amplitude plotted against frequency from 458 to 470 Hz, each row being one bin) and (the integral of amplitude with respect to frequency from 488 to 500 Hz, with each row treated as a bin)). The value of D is 4.31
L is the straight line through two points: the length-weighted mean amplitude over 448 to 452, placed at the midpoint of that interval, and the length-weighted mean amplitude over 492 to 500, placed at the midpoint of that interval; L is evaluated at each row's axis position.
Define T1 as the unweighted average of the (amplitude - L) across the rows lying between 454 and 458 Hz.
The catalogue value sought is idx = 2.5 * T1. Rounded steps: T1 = -0.12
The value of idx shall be -0.29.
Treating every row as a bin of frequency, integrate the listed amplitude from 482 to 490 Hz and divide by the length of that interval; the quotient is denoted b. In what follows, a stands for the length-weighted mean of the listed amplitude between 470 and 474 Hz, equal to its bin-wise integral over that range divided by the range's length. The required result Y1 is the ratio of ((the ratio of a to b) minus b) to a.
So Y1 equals -0.36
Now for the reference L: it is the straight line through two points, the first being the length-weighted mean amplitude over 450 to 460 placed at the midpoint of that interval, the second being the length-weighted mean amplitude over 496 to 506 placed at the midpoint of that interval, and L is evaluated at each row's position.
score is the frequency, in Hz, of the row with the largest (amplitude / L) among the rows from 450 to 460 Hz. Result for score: 451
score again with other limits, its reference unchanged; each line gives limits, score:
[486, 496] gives 489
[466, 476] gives 475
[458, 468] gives 467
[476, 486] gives 479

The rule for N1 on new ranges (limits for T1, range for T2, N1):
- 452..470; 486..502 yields 10.0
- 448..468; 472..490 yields 3.5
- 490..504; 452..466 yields 1.0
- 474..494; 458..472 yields 2.0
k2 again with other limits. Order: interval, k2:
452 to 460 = 0.0079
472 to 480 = 0.0088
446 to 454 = 0.0076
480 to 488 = 0.0092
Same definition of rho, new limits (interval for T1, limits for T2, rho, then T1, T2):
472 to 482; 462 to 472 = 175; 1.70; 1.66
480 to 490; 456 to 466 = -85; 1.64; 1.72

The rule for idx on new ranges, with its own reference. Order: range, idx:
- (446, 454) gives -0.21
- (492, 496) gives -0.02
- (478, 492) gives 0.08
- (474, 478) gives -0.14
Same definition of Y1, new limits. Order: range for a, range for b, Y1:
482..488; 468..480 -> -0.46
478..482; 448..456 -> -0.60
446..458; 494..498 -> -0.09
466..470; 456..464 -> -0.47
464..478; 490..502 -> -0.26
